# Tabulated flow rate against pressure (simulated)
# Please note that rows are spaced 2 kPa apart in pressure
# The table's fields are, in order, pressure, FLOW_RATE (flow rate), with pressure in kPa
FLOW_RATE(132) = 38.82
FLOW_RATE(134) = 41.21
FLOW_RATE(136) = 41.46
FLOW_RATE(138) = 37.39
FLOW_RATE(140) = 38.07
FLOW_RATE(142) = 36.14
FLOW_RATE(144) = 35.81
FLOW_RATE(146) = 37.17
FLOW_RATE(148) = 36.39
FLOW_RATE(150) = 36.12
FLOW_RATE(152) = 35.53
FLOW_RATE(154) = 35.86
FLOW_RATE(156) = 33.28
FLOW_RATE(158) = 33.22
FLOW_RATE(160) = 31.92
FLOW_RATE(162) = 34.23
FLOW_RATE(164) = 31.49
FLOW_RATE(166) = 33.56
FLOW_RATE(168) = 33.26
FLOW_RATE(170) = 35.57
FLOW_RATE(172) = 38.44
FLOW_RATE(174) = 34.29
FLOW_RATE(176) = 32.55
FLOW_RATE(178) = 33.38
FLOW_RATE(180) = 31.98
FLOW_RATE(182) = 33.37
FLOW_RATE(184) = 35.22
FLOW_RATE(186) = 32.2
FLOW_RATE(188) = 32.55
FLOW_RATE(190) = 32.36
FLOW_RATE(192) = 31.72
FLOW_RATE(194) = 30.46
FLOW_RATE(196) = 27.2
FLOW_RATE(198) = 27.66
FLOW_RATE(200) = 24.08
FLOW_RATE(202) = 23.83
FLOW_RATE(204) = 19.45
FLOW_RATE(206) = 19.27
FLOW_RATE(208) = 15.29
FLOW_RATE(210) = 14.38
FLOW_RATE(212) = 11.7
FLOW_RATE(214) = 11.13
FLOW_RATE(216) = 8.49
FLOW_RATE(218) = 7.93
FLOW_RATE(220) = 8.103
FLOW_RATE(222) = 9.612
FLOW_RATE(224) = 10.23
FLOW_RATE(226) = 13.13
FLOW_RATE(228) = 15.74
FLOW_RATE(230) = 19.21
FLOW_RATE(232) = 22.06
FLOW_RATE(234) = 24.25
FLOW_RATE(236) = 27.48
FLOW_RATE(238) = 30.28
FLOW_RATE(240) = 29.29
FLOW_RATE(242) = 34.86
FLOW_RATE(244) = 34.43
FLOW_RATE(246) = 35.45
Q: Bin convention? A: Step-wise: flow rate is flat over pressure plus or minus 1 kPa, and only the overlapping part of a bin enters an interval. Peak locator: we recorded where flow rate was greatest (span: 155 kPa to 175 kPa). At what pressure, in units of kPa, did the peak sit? 172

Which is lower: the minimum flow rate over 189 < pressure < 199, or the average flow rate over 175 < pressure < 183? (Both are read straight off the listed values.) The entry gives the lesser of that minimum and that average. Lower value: 27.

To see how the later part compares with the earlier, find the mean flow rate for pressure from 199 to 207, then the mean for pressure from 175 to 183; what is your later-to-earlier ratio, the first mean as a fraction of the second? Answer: 0.66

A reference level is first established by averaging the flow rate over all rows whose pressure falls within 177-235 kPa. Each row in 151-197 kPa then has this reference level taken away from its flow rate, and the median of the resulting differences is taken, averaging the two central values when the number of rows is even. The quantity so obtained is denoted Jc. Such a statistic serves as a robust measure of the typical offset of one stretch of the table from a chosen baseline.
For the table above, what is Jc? 12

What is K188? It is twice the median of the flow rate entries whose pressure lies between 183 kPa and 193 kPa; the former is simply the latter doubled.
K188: 65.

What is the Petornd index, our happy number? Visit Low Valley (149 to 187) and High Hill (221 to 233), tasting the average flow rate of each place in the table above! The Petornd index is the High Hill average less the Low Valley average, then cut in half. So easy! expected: -9.5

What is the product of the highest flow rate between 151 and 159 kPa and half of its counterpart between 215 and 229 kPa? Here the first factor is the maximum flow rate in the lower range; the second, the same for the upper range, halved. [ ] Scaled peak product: 282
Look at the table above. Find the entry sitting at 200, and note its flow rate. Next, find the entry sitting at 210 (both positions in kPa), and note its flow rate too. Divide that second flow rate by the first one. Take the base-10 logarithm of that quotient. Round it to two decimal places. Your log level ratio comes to -0.22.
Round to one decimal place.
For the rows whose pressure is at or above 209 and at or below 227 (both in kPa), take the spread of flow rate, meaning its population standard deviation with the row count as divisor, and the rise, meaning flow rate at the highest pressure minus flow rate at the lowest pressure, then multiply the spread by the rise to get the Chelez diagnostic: -2.7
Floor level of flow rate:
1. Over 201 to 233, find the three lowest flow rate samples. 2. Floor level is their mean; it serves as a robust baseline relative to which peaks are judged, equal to 8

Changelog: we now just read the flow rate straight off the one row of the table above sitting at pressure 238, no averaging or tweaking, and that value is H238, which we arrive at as 30.28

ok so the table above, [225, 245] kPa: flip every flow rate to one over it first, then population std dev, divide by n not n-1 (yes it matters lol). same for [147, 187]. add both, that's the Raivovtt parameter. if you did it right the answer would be 0.016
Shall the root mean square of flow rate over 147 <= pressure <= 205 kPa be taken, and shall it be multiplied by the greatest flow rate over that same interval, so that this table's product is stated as 1244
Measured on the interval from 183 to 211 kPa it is 949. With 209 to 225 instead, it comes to 150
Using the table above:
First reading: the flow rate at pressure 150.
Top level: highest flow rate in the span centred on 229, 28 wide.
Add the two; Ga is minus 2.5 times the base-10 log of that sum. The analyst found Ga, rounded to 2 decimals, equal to -4.63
